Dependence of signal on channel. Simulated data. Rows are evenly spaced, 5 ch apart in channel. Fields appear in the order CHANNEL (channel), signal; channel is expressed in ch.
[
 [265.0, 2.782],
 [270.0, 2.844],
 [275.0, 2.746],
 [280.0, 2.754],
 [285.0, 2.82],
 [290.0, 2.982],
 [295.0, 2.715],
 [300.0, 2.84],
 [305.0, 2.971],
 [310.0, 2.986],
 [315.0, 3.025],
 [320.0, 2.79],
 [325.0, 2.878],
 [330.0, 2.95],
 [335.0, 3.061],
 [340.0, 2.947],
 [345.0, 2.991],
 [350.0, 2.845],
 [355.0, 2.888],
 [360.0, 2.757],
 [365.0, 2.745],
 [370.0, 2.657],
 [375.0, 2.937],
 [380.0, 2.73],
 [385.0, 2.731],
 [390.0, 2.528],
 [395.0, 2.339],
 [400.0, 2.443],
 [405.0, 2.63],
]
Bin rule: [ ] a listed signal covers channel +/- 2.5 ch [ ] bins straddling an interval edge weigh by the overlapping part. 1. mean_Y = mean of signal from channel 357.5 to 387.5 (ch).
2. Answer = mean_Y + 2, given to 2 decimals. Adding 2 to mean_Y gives 4.76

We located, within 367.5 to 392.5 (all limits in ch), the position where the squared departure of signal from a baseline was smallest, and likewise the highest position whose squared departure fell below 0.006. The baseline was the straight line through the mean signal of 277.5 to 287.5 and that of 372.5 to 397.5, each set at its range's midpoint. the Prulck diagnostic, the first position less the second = -10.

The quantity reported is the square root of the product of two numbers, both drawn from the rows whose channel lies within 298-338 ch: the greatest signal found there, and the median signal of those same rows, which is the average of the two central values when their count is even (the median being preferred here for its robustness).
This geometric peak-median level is 3.01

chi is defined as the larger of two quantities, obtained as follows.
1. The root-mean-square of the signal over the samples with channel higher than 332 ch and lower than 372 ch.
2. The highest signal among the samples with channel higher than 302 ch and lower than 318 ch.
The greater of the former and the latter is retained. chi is 3.025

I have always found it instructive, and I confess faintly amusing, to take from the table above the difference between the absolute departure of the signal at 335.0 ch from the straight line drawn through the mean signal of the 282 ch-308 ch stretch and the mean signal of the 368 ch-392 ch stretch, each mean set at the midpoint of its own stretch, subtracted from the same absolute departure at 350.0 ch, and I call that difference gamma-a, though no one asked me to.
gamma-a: -0.19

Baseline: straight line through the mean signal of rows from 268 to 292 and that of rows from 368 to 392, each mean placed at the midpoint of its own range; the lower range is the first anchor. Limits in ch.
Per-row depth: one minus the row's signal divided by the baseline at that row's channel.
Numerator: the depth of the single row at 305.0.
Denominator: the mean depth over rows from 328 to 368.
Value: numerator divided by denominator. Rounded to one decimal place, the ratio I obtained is 1.2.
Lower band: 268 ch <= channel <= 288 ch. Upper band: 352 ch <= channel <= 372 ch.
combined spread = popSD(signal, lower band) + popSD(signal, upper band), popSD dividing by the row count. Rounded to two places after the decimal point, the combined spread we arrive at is 0.12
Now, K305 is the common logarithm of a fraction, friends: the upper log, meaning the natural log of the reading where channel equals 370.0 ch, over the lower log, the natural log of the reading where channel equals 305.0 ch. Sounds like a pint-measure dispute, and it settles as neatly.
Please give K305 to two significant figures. -0.047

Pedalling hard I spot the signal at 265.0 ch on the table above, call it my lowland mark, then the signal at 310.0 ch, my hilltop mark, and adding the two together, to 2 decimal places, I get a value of 5.77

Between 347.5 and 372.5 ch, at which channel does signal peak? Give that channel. 355.0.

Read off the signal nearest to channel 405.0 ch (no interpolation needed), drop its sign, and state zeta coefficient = 2.63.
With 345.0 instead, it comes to 2.99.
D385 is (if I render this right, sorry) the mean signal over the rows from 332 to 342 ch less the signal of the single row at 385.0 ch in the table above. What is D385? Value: 0.27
